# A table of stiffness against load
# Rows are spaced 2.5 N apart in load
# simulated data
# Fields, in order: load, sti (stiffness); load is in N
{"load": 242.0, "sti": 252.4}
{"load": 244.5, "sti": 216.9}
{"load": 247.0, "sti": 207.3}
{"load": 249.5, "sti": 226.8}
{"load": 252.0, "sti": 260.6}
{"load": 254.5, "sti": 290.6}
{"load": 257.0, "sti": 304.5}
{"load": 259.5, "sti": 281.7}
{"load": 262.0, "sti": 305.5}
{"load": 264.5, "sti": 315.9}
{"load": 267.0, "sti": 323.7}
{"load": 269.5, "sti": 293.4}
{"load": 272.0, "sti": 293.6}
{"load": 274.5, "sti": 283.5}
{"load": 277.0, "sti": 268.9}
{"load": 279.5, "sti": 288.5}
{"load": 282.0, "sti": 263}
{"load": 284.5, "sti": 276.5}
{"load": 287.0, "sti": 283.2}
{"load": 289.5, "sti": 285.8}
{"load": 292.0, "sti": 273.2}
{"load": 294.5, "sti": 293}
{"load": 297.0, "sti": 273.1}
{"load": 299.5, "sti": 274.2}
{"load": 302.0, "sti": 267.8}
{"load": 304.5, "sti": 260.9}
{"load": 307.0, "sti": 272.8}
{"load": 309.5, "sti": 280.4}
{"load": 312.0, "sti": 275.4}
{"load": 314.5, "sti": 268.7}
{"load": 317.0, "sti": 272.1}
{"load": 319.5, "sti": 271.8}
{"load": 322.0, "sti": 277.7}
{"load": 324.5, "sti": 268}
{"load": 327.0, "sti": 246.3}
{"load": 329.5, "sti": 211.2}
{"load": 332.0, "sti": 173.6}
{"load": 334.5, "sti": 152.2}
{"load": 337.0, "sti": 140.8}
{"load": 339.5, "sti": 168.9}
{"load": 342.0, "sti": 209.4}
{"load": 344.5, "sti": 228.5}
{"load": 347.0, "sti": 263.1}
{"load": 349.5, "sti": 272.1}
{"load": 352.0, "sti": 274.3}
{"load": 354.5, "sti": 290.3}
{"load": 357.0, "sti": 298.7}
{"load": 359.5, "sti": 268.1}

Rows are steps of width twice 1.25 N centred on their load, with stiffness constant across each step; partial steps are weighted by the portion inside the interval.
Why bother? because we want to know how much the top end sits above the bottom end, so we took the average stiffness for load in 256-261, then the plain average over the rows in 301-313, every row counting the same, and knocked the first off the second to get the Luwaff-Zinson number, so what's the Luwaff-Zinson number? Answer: -22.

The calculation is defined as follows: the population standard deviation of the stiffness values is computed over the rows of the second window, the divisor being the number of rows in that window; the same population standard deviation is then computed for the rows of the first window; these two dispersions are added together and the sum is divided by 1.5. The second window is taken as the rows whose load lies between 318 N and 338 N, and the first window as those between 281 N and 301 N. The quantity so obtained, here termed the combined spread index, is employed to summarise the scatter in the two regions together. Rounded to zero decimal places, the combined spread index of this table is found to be 41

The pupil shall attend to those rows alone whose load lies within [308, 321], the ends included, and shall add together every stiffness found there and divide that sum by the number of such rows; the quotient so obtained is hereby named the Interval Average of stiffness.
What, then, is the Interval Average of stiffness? 274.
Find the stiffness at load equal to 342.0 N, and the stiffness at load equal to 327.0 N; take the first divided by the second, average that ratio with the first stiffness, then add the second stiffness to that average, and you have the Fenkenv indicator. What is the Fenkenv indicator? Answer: 351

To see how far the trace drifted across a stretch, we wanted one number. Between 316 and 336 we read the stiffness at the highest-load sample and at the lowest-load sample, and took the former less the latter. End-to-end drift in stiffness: -120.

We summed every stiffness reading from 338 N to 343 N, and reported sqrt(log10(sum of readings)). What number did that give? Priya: 1.61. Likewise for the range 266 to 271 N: 1.67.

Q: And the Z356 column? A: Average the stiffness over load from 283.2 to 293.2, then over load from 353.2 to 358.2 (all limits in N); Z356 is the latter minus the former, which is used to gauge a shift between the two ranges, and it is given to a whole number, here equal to 15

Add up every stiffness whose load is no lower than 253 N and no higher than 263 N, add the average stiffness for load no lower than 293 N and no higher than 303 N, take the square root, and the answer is 38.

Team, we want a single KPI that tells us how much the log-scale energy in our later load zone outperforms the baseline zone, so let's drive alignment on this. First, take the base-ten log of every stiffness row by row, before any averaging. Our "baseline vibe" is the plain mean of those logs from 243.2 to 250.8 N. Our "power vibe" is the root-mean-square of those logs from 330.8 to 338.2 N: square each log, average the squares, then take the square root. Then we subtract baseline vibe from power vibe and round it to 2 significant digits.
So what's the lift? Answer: -0.15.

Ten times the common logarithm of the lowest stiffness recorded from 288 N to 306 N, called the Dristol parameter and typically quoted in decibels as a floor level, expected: 24.2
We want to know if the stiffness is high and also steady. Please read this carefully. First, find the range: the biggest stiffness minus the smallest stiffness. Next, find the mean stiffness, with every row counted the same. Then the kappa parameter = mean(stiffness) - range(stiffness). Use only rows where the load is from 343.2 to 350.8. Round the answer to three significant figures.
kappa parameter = 211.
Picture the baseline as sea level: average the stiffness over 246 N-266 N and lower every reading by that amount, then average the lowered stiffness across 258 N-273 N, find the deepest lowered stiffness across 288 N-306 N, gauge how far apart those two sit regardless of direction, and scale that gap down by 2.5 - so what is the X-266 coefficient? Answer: 16.6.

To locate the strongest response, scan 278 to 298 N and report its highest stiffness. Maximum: 293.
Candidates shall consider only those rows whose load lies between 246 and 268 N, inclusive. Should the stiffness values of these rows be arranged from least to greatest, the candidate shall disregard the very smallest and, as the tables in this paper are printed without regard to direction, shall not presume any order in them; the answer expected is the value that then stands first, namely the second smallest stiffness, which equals 226.8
